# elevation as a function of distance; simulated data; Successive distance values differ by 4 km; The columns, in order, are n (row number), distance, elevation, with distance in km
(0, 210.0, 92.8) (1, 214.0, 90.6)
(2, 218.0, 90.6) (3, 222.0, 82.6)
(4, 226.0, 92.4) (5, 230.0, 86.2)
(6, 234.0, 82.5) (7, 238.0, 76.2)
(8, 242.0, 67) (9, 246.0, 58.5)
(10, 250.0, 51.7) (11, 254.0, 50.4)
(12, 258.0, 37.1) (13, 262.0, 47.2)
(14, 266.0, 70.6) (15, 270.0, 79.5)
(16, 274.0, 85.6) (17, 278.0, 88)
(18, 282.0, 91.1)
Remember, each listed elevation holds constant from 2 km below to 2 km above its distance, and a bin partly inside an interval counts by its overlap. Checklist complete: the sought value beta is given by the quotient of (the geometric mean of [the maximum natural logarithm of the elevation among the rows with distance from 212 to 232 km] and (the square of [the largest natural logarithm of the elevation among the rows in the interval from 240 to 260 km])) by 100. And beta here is 0.0895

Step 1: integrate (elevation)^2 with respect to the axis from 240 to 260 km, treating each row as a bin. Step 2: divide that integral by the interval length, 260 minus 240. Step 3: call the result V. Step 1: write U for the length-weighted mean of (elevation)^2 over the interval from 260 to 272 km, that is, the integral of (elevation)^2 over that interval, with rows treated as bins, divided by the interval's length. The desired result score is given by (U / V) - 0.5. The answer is 1.1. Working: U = 4511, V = 2900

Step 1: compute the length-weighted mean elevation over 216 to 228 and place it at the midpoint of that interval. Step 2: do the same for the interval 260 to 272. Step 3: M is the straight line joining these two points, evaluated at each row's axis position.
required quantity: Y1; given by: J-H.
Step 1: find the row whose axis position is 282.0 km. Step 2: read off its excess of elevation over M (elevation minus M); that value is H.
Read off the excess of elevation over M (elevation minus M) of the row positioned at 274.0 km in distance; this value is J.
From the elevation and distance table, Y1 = -10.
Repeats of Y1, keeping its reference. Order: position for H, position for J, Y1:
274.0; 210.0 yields -26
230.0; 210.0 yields -4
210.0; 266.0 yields 7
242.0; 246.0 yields -6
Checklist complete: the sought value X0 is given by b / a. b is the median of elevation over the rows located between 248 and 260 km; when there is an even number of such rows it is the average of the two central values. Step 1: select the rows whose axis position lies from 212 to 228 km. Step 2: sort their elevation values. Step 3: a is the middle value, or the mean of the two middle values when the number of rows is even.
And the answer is 0.6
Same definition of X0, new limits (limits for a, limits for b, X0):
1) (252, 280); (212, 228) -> 1.3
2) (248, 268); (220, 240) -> 1.6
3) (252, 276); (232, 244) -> 1.3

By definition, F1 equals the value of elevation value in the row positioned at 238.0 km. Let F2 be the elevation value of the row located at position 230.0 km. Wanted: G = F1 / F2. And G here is 0.9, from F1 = 76.2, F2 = 86.2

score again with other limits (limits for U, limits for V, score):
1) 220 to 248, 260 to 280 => 0.6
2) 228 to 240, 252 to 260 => 2.9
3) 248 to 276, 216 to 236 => 0.0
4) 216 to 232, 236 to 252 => 1.4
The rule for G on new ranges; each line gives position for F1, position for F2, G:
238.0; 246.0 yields 1.3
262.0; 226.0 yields 0.5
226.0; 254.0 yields 1.8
